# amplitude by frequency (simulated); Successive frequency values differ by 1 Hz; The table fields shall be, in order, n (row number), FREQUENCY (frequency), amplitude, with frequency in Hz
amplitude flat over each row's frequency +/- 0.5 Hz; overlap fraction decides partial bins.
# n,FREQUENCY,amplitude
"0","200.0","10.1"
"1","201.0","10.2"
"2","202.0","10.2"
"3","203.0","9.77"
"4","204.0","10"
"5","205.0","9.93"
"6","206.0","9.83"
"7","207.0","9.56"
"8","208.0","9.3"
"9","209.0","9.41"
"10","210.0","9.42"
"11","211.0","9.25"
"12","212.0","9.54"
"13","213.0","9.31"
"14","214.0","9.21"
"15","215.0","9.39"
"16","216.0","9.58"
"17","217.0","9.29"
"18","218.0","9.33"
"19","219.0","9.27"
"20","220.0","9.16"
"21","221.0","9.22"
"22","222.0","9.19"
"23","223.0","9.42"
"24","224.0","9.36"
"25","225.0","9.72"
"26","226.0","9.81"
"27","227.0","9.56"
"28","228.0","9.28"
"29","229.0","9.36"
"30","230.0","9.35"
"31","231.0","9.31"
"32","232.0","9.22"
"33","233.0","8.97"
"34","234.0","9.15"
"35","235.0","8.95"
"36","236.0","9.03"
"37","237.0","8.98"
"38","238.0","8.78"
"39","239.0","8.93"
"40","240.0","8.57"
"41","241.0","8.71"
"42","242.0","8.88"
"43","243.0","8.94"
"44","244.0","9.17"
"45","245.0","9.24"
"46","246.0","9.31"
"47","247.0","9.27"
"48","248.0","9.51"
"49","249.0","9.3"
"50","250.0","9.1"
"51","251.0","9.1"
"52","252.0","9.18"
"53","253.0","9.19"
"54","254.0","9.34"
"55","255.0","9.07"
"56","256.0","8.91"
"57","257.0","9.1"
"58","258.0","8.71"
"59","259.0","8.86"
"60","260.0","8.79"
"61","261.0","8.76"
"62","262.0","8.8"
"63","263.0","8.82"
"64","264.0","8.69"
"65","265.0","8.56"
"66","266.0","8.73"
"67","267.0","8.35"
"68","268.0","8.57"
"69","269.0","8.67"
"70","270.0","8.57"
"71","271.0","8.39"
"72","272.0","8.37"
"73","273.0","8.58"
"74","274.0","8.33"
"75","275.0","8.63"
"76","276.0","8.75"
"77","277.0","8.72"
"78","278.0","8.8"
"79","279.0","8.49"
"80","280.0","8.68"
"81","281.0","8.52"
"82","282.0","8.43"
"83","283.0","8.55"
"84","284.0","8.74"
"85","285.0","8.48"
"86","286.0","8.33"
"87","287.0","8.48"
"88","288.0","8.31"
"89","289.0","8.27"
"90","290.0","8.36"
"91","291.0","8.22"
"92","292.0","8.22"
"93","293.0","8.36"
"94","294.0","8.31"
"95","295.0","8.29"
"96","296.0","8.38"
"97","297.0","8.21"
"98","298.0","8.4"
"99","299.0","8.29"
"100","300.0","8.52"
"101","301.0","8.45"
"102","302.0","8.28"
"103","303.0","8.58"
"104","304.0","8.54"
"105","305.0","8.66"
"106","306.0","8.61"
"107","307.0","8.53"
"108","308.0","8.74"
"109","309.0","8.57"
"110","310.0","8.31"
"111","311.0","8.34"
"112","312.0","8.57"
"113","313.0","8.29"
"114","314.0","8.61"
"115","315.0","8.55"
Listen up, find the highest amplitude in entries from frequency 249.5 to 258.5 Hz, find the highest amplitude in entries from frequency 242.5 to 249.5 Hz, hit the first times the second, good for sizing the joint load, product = 89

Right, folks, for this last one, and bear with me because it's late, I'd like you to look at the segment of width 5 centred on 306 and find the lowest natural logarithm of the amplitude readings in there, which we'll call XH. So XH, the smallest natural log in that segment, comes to 2.144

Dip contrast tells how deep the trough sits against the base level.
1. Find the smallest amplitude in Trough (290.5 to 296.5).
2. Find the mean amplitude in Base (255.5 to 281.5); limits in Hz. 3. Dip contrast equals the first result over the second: 0.95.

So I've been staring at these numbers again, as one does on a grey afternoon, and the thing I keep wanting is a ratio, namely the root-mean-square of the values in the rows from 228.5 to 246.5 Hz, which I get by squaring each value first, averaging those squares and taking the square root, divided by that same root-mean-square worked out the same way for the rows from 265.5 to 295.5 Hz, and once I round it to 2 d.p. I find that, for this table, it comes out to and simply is 1.07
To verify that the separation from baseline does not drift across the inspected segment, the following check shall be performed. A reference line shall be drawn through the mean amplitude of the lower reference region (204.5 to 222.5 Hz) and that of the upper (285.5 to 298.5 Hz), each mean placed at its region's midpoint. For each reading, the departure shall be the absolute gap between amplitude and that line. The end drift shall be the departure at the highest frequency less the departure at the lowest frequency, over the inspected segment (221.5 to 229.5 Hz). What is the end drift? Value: 0.08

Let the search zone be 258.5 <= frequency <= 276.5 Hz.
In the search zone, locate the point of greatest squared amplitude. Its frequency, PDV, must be 259.0 Hz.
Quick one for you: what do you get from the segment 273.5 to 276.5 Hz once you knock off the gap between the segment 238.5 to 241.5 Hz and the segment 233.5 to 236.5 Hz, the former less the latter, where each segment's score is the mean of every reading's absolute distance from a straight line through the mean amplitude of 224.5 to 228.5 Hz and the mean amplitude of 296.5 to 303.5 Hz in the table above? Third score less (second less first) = 0.00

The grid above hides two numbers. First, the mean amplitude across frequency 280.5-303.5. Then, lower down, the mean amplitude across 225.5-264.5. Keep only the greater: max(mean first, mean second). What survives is 9.1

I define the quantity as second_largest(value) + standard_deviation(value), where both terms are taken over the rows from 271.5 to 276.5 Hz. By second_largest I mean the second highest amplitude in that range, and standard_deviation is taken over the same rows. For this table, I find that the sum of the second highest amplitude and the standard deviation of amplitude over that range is 8.8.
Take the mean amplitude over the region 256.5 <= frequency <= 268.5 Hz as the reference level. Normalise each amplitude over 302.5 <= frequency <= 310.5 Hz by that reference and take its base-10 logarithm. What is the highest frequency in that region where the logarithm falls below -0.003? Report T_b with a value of 310.0 Hz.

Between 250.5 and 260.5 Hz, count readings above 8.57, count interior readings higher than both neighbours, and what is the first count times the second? 30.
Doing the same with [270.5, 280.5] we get 18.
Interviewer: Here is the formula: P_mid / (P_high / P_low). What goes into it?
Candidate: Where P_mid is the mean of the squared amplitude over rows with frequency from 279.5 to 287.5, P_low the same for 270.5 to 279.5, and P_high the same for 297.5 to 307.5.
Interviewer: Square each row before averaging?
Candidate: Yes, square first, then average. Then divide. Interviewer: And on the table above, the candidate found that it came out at 74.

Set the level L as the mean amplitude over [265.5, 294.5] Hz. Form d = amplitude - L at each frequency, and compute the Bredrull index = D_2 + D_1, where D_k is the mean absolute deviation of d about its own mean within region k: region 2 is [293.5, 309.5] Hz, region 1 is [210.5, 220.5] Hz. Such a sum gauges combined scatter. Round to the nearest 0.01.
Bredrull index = 0.24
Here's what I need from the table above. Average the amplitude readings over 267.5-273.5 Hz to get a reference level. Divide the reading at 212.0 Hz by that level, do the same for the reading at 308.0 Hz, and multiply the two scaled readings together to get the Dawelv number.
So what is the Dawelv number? 1.15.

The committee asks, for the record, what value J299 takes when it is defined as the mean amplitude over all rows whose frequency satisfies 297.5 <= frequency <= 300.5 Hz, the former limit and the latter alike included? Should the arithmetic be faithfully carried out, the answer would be 8.40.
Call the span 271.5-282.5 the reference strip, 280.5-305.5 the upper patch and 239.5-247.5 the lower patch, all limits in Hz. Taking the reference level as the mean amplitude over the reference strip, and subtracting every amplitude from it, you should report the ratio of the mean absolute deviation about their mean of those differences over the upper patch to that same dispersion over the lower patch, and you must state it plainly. 0.50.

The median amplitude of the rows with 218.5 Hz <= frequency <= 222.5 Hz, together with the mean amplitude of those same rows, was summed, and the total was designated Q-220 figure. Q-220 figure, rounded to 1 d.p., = 18.4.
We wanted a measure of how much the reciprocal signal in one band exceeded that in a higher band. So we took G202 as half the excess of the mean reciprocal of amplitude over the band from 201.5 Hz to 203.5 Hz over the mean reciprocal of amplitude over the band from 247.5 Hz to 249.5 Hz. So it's -0.0031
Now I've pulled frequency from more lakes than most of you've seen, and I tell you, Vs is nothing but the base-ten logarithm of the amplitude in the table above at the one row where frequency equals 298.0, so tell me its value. 0.924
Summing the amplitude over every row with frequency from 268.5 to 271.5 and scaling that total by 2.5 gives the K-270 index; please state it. 64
